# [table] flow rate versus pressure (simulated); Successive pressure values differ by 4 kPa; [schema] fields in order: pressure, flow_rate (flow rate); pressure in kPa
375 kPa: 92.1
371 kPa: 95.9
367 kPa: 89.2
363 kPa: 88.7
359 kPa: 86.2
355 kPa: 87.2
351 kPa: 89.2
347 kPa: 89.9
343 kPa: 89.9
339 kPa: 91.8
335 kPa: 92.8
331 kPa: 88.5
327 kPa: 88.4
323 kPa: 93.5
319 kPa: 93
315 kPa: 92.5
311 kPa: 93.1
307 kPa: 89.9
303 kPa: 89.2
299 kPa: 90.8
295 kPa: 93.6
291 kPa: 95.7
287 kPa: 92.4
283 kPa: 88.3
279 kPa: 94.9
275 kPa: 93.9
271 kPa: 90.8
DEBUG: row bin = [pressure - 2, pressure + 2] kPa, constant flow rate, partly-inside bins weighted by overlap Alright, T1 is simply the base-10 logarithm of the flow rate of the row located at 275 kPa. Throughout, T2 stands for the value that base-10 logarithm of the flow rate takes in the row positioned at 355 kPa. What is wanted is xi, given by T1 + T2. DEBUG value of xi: 3.91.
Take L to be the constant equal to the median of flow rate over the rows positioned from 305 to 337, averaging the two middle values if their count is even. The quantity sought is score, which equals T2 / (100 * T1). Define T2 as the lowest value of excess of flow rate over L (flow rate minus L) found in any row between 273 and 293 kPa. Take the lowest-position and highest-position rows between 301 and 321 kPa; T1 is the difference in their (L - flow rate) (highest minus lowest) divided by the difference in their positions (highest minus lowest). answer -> 0.2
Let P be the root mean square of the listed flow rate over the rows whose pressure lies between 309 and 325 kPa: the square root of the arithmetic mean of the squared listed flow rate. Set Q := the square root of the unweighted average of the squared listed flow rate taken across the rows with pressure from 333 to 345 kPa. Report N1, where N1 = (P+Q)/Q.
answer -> 2.02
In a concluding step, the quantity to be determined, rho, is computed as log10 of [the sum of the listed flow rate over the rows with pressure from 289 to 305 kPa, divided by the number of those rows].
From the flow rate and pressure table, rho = 1.97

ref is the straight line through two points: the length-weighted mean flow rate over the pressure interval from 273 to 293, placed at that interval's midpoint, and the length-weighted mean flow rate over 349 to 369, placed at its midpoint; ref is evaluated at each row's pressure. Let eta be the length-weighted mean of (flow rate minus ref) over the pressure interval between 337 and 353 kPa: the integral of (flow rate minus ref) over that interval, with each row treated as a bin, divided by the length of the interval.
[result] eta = 1.2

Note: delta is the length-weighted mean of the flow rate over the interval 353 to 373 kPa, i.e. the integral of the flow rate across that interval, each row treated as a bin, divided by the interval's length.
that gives 89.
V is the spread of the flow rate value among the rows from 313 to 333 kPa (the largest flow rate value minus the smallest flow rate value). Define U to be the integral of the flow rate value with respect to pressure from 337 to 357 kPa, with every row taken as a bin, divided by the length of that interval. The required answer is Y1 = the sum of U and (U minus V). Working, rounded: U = 89.6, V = 5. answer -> 174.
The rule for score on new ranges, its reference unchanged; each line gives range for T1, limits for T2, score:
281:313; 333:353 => 0.2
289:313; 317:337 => -0.3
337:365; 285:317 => -0.3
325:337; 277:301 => 0.1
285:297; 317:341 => 0.3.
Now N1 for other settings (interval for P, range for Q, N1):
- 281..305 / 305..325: 1.99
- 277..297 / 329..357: 2.03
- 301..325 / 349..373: 2.03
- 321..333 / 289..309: 1.98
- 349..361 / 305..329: 1.95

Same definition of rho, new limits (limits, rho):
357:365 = 1.94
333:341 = 1.97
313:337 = 1.96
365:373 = 1.97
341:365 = 1.95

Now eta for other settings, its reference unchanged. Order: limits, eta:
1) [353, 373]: 1.6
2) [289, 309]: -0.2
